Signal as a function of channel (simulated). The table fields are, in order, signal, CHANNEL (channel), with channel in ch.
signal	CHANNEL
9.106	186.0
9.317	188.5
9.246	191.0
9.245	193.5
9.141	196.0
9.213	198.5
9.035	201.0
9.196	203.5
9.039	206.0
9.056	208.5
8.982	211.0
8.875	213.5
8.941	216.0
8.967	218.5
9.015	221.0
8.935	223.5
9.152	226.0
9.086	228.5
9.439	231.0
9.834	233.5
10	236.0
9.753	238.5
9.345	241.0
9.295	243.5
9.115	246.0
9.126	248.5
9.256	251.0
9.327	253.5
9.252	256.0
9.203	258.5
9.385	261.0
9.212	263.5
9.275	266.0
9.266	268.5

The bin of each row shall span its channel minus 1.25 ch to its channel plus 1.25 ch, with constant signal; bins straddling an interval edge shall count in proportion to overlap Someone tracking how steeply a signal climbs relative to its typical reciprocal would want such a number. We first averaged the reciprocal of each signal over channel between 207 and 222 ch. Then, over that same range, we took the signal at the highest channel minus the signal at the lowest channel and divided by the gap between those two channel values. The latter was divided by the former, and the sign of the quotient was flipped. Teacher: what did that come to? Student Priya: 0.0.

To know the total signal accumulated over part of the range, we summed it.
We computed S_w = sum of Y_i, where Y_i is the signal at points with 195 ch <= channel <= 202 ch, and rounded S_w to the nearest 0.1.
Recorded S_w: 27.4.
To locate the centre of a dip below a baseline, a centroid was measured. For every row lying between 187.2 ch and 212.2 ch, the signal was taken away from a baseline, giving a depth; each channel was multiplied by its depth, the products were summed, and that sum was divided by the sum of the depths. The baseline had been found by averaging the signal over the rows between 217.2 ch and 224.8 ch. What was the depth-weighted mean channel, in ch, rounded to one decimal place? 195.9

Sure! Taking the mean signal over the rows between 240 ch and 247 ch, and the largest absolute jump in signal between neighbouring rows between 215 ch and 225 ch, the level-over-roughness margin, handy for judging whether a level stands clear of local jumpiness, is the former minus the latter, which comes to 9.17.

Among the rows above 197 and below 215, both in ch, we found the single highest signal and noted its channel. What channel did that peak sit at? 198.5 ch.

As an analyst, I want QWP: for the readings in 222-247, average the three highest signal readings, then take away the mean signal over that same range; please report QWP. 0.47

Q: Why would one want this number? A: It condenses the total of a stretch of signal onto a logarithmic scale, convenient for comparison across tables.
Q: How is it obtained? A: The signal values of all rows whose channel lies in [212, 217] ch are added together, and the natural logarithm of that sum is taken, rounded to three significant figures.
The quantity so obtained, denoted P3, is 2.88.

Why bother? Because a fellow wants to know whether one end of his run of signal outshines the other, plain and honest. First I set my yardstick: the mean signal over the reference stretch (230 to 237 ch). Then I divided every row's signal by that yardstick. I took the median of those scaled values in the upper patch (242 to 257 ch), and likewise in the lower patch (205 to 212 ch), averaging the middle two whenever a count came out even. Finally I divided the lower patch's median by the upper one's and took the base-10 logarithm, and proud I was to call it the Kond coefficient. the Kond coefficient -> -0.010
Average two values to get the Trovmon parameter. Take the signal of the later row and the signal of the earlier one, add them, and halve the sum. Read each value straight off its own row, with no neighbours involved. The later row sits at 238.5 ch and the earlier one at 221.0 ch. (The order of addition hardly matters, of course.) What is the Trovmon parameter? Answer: 9.4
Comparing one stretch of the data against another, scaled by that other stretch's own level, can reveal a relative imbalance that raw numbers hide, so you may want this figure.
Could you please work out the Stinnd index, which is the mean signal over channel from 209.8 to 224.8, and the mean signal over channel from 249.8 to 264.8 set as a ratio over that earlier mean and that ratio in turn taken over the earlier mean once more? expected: 0.116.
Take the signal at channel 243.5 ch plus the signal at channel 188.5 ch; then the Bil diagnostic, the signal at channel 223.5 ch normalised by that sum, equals 0.480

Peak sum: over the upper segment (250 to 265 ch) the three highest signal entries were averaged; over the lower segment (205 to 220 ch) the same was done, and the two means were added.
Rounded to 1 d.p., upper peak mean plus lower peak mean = 18.3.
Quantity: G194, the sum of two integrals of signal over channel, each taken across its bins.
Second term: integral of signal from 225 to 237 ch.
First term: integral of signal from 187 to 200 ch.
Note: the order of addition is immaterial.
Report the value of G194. 234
